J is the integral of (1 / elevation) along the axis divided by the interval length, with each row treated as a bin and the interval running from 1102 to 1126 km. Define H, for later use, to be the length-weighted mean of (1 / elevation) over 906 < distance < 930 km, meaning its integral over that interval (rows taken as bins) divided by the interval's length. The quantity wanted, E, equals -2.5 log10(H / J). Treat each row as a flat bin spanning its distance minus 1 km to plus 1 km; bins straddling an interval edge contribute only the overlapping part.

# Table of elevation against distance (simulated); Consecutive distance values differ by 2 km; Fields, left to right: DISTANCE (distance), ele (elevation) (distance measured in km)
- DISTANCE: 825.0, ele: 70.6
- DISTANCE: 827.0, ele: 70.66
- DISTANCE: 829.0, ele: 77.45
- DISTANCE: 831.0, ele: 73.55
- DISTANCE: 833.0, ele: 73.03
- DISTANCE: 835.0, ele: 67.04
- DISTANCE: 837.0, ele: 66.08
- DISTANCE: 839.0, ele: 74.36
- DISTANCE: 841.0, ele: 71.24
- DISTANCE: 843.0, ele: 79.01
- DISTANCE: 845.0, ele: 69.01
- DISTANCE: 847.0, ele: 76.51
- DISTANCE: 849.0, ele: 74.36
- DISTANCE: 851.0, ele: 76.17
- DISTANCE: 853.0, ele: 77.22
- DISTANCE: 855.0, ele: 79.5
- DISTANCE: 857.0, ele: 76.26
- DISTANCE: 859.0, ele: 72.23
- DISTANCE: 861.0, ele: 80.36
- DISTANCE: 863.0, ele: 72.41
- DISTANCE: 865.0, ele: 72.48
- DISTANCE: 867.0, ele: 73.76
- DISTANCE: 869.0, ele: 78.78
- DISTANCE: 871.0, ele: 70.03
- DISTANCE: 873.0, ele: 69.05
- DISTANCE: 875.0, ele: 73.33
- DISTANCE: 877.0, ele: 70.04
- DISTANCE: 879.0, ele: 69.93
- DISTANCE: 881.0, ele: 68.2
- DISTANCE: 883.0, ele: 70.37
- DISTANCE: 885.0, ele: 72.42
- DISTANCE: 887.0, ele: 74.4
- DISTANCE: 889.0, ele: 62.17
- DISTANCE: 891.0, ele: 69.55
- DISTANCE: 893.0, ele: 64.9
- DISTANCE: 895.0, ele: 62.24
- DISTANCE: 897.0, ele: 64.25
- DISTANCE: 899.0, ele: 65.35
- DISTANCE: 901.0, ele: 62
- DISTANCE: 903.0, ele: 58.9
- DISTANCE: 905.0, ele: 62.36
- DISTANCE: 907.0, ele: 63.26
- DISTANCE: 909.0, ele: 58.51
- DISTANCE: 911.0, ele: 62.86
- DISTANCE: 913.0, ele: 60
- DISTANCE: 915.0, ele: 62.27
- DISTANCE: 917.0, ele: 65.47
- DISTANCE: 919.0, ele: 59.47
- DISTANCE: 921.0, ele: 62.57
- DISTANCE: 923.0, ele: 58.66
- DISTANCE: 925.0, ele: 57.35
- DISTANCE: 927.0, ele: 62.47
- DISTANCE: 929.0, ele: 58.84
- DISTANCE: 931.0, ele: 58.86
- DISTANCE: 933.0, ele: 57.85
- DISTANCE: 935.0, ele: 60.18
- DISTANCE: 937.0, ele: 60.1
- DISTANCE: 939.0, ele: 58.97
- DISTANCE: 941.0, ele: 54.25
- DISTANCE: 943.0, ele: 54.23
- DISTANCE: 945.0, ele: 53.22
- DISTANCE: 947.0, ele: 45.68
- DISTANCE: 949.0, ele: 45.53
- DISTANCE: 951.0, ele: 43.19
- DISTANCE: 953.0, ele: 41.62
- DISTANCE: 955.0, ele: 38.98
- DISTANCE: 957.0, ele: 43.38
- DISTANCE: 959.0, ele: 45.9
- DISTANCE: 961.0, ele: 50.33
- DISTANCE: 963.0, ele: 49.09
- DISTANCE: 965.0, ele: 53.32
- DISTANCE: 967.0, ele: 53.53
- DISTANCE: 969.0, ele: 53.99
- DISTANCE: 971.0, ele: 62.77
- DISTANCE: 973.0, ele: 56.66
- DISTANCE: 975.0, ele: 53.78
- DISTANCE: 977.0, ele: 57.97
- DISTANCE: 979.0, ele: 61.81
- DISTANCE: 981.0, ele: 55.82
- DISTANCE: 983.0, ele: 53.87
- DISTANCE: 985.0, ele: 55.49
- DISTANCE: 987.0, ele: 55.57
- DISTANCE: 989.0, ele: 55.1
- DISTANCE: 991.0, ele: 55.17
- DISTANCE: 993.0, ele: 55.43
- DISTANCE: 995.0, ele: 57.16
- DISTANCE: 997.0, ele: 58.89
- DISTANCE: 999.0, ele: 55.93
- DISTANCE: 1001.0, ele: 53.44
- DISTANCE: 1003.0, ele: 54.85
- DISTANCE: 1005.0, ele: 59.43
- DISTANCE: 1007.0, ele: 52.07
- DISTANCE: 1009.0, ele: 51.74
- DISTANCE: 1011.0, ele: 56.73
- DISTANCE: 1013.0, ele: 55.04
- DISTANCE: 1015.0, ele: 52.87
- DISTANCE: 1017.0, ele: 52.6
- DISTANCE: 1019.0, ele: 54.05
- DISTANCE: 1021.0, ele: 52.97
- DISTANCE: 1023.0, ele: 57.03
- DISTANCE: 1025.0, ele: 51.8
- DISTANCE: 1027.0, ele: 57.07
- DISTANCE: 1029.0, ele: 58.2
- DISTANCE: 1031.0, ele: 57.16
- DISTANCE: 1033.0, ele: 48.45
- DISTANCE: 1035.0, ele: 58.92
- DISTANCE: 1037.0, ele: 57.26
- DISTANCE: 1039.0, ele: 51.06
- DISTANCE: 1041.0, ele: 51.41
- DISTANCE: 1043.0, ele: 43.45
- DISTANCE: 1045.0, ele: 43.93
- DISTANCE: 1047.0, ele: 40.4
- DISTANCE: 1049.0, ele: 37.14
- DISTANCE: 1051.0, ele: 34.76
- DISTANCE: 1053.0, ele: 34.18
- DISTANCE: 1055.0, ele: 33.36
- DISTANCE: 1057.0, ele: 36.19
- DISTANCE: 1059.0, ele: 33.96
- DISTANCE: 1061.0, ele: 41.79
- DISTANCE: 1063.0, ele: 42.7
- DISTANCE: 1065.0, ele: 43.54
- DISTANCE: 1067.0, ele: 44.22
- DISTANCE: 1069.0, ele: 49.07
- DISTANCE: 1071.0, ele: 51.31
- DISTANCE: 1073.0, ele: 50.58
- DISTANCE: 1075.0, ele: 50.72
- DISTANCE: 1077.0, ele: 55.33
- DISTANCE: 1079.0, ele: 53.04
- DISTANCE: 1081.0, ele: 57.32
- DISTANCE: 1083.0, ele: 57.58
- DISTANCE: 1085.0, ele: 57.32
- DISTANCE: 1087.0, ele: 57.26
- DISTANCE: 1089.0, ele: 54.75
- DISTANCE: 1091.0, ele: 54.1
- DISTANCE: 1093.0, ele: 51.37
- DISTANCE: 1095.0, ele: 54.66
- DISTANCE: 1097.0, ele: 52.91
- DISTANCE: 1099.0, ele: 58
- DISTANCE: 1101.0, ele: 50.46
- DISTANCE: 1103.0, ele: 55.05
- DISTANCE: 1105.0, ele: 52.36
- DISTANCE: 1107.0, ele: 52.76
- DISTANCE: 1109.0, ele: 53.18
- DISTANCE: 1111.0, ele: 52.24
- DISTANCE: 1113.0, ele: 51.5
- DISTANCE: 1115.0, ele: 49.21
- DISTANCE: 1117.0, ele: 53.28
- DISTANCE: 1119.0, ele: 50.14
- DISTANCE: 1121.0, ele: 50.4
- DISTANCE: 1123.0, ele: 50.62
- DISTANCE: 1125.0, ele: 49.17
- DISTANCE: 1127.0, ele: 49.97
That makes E 0.18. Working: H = 0.0164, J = 0.0194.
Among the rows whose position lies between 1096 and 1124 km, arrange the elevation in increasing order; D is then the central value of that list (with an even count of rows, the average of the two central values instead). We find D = 52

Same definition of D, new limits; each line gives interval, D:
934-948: 54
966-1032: 55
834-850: 73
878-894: 70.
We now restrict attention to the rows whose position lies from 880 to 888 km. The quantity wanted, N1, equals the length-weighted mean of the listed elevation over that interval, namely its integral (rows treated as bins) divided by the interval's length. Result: 71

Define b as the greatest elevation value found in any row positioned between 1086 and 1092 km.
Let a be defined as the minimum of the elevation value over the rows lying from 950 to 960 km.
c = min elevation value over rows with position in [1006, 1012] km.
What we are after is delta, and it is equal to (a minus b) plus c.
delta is 33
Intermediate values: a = 38.98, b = 57.26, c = 51.74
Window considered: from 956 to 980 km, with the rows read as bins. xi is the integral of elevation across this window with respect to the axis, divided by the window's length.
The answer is 54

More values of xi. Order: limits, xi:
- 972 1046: 55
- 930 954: 53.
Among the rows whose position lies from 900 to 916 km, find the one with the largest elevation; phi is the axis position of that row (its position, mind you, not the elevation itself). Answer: 907.0 km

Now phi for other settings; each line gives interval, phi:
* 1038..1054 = 1041.0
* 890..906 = 891.0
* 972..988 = 979.0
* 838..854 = 843.0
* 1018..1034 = 1029.0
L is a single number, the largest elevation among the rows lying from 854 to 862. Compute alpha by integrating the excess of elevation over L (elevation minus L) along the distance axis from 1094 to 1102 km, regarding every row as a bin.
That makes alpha -211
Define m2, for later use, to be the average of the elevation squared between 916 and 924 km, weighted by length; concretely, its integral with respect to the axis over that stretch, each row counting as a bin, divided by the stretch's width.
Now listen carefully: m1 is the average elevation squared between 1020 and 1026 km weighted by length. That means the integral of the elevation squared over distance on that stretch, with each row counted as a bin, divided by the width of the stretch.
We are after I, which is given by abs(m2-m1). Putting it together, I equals 881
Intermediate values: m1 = 2914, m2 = 3795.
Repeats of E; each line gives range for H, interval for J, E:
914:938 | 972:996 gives 0.08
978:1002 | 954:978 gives 0.11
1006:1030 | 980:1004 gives -0.03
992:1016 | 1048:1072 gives 0.37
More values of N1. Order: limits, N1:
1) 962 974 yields 55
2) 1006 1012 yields 54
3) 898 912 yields 62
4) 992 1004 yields 56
